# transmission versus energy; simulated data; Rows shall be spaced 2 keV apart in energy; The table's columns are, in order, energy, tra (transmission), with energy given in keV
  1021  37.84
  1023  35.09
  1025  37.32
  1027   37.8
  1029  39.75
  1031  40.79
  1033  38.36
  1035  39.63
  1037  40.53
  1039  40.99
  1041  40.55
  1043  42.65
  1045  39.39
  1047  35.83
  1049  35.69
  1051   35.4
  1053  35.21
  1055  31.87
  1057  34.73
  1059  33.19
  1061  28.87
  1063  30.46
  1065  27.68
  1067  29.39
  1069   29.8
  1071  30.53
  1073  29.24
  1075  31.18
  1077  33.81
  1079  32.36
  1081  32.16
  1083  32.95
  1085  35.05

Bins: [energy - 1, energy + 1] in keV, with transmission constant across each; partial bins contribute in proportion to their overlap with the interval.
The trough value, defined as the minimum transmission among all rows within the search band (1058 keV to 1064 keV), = 28.87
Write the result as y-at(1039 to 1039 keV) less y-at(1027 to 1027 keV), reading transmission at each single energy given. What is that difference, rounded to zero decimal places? 3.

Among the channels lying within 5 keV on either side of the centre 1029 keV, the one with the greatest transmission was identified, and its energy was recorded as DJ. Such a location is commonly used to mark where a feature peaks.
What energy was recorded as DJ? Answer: 1031 keV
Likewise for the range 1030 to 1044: 1043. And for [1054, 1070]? 1057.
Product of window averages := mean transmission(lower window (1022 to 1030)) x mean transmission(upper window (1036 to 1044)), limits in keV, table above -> 1544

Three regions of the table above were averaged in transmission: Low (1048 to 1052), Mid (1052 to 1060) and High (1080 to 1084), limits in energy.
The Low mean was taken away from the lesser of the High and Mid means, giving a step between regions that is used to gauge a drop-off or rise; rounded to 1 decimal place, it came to -3.0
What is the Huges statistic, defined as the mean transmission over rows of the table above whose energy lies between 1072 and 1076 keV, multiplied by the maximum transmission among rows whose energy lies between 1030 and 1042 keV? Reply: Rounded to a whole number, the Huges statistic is 1238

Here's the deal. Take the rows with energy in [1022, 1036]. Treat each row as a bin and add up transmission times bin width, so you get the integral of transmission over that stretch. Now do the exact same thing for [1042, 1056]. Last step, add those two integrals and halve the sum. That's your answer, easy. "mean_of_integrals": 525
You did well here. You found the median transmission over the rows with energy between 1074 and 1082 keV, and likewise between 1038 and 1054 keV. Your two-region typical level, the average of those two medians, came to 34.9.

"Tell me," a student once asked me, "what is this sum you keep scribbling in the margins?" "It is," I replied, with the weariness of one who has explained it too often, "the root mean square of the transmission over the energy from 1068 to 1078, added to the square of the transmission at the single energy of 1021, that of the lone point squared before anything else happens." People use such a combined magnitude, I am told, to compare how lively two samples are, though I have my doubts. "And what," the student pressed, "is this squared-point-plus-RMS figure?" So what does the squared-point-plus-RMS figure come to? 1463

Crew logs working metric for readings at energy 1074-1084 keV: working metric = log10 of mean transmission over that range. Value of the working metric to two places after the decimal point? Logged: 1.51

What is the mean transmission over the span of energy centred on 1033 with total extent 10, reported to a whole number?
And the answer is 40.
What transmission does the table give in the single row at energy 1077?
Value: 33.81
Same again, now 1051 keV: 35.4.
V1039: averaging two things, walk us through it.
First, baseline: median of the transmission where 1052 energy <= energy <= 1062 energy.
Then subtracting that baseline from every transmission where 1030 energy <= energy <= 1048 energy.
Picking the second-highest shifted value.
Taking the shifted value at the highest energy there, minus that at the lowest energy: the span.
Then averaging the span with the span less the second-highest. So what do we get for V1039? -9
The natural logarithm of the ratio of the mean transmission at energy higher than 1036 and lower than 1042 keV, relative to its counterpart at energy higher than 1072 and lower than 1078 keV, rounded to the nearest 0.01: 0.26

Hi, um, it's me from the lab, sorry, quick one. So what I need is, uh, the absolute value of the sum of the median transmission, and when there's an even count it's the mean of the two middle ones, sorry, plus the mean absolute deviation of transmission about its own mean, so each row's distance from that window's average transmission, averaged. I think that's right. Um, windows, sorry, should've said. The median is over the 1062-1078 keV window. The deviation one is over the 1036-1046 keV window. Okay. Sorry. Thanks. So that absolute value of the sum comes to 30.9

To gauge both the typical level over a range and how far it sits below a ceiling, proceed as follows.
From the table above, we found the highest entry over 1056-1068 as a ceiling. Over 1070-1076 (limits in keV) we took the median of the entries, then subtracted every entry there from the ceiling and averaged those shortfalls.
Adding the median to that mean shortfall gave 34.9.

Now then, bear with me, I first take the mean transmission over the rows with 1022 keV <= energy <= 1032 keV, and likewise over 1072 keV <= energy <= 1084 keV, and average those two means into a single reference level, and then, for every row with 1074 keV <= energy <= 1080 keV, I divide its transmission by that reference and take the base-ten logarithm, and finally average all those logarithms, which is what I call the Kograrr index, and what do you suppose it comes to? -0.03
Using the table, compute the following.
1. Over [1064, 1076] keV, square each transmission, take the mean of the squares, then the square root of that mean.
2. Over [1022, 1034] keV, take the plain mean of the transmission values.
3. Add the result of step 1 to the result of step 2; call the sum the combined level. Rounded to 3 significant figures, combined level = 67.8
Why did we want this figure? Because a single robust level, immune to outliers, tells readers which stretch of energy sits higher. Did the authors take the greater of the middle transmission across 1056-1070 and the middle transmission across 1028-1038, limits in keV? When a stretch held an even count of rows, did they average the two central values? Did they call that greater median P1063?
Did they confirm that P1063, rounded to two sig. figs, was 40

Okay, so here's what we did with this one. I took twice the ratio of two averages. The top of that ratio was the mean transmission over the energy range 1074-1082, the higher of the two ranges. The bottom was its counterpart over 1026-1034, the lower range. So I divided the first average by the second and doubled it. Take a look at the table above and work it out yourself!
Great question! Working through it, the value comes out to 1.65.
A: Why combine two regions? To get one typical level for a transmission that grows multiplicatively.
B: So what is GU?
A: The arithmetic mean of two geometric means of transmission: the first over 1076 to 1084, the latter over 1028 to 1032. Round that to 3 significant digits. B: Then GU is 36.5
